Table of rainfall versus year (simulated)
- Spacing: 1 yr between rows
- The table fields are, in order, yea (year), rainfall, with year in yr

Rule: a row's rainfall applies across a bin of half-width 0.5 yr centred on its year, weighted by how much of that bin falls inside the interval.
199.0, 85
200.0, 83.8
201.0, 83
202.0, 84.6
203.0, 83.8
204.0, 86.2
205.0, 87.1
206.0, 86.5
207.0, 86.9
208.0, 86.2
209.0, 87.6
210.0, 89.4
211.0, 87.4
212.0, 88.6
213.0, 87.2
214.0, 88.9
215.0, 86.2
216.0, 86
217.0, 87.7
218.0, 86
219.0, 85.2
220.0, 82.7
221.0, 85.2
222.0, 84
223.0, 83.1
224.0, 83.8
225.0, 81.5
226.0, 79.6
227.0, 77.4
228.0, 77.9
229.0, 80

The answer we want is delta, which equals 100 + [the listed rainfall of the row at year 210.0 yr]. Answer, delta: 189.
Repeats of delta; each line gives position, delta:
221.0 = 185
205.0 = 187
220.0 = 183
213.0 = 187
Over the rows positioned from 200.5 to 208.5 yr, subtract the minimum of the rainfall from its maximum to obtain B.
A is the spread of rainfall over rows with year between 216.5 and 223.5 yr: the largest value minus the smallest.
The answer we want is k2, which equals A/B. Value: 1.2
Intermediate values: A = 5.0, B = 4.1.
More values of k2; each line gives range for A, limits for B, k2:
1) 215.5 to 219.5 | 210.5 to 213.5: 1.8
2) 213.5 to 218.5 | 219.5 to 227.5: 0.4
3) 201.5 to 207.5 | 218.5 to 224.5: 1.3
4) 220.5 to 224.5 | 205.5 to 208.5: 3.0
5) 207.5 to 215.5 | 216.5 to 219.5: 1.3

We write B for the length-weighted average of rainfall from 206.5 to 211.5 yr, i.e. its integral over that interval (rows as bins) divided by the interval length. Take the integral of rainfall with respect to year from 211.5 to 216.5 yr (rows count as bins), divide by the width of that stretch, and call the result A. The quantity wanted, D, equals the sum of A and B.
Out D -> 175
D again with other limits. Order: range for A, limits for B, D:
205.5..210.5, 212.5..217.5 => 175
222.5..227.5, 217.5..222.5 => 166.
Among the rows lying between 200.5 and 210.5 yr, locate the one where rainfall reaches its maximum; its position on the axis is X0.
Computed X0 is 210.0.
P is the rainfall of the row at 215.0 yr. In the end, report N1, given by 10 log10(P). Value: 19.4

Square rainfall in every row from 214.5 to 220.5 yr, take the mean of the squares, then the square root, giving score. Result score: 85.6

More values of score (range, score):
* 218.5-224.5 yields 84.0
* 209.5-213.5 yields 88.2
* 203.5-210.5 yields 87.1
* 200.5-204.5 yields 84.4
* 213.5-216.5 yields 87.0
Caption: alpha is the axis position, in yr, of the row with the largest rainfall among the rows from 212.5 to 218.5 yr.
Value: 214.0 yr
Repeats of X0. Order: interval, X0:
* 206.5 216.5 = 210.0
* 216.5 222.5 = 217.0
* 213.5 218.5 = 214.0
